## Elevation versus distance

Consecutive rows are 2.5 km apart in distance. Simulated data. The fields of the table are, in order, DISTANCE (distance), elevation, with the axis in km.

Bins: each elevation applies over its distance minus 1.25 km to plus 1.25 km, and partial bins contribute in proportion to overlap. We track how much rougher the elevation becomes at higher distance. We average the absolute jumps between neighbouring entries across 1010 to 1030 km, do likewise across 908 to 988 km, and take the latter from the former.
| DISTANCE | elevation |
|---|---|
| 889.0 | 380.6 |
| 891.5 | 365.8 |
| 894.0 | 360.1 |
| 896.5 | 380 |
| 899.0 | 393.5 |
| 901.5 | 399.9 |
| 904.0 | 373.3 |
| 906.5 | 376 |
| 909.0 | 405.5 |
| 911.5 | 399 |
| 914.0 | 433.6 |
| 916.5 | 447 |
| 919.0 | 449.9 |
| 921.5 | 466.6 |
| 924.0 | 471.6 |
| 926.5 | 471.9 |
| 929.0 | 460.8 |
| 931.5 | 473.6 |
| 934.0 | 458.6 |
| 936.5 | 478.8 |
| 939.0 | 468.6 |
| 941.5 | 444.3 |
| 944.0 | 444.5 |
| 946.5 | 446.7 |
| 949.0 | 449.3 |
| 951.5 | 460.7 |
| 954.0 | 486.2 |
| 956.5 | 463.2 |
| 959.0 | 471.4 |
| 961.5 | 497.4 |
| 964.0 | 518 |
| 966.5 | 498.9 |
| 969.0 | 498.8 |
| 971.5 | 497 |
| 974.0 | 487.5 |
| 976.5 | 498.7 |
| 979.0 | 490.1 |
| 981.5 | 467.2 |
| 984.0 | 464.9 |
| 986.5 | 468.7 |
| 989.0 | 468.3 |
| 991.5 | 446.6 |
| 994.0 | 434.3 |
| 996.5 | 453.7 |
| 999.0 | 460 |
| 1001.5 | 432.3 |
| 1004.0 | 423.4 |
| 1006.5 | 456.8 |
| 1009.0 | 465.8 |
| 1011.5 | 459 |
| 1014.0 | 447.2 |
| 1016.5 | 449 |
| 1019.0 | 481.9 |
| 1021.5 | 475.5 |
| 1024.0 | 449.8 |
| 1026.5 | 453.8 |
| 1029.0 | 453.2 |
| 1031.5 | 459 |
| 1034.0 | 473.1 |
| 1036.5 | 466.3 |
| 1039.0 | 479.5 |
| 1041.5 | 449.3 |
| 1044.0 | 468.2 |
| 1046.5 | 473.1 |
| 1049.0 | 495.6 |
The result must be -0.1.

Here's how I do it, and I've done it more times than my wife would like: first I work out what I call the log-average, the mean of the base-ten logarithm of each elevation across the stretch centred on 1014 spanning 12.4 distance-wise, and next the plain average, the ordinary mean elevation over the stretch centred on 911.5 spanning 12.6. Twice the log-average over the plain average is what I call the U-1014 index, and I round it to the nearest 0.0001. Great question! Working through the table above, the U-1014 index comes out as 0.0129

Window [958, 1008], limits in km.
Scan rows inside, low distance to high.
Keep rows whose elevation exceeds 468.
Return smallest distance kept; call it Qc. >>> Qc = 959.0 km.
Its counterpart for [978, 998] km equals 979.0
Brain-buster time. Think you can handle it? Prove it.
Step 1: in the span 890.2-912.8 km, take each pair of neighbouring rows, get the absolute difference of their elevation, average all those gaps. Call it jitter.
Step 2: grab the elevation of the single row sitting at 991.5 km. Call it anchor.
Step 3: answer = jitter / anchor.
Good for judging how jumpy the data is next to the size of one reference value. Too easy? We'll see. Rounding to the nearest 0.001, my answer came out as 0.031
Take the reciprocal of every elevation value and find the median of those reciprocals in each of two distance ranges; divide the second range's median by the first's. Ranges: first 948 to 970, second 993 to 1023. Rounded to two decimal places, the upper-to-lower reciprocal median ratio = 1.07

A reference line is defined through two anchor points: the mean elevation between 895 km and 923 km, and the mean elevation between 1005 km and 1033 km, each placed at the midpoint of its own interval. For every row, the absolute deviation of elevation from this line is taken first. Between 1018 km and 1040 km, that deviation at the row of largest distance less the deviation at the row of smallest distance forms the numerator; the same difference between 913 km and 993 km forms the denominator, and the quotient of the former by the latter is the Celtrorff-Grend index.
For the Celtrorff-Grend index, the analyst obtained 1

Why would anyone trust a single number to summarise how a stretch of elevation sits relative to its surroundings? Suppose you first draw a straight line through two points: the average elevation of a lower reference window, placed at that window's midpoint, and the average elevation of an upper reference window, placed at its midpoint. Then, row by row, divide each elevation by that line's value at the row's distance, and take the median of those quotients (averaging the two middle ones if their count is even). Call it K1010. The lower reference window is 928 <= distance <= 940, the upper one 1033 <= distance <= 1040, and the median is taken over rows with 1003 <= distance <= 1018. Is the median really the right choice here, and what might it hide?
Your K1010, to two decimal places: 0.96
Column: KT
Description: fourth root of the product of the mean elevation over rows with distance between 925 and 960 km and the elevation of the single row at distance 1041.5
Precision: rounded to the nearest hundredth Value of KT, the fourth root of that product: 21.35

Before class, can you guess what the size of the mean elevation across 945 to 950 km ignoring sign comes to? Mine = 448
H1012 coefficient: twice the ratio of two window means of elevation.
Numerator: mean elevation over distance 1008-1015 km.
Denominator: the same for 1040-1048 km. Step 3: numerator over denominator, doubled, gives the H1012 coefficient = 1.97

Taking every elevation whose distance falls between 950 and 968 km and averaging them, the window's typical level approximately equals 485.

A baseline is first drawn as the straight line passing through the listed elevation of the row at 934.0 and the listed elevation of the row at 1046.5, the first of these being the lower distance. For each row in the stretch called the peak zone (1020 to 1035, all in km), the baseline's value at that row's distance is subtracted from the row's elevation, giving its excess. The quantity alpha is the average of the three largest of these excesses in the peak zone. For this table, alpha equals -2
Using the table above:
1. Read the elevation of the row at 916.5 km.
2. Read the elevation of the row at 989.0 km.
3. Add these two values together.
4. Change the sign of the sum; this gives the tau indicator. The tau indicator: -915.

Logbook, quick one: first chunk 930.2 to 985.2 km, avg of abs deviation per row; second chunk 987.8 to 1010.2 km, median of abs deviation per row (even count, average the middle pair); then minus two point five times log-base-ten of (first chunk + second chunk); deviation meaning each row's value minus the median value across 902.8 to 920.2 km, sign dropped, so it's -5.18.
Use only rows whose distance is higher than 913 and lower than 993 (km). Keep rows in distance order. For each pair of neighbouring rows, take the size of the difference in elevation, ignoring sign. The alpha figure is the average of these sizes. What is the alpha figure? 11.4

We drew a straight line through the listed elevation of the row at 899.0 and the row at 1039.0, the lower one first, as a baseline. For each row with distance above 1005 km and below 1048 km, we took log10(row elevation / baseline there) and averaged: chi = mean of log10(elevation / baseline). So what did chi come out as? -0.01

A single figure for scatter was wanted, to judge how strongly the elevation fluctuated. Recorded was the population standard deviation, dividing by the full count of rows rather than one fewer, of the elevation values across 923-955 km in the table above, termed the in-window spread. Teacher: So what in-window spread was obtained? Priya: 13.2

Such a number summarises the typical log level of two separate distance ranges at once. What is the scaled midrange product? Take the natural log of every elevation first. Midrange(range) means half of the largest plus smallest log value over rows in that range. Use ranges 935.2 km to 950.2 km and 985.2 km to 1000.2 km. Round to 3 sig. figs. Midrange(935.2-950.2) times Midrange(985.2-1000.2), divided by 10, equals 3.75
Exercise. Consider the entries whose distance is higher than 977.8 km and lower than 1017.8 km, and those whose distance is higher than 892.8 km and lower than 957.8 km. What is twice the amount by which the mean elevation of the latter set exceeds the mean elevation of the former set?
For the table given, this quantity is -37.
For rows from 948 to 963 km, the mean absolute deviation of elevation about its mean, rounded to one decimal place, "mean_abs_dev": 13.6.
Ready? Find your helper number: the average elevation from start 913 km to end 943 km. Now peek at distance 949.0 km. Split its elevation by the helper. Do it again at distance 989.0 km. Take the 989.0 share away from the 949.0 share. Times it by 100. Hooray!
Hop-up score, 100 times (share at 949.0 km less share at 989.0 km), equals -4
